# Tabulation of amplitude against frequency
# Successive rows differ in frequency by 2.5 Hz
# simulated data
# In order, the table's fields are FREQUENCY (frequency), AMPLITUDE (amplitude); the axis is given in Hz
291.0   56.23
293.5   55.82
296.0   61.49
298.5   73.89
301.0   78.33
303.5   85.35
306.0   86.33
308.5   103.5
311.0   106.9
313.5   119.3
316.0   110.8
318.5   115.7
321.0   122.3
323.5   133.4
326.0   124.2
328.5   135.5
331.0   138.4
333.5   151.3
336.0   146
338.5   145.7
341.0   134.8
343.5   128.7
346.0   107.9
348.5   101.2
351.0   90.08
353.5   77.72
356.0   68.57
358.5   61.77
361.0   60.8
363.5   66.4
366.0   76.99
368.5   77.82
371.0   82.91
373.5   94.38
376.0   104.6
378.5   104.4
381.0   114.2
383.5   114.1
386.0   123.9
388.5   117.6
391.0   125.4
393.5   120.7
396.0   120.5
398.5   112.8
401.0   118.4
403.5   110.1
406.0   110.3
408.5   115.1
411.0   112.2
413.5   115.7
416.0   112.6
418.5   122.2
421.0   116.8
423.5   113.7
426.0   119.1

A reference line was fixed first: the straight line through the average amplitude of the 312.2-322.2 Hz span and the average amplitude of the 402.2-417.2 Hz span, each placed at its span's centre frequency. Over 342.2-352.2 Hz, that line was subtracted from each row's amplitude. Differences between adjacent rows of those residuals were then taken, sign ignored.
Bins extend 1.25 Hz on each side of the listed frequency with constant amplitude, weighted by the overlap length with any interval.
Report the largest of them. 20.7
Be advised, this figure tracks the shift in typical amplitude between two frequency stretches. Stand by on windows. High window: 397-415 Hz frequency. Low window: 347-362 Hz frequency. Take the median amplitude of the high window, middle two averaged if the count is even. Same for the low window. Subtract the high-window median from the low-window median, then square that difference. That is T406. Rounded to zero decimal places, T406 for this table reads 1573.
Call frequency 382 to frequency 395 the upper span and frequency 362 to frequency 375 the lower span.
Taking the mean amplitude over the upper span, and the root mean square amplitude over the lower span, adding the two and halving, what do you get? 100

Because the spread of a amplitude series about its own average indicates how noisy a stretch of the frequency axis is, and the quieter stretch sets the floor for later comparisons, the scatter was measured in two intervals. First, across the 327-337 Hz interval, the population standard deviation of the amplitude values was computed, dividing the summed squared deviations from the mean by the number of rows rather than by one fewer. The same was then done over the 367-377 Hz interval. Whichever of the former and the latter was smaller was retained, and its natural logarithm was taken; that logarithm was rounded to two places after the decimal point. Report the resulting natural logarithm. 1.83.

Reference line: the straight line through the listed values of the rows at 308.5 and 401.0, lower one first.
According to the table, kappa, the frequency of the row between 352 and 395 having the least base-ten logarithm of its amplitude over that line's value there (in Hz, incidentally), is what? 361.0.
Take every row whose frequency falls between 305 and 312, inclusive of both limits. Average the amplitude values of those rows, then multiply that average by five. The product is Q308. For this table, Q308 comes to 495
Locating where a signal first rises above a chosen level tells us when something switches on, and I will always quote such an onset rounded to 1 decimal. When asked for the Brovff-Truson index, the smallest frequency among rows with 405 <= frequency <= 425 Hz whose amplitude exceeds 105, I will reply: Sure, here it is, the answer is 406.0 Hz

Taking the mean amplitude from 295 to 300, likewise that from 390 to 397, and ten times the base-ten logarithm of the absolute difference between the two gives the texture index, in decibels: 17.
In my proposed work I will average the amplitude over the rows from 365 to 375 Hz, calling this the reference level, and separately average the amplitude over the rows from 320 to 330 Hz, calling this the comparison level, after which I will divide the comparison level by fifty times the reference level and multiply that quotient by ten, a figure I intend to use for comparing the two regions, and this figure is 0.31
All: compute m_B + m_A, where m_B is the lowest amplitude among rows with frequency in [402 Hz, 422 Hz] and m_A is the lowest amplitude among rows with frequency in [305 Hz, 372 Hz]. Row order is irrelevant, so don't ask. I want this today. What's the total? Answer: 171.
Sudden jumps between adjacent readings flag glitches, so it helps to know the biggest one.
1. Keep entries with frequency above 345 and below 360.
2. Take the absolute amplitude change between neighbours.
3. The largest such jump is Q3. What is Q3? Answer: 12.4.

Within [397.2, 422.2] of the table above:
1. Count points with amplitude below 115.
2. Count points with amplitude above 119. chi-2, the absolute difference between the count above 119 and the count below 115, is 4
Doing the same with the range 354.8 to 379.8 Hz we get 10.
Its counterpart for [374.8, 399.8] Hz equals 1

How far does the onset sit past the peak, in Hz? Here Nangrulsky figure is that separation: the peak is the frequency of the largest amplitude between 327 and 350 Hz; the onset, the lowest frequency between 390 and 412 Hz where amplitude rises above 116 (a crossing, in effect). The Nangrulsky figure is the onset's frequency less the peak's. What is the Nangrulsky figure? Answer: 57.5 Hz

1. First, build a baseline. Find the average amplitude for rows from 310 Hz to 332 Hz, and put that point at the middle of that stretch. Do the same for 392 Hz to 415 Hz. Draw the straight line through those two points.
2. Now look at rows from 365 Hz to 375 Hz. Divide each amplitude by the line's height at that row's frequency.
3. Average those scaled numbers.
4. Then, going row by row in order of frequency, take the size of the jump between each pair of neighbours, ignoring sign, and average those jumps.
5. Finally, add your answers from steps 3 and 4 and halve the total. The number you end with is 0.38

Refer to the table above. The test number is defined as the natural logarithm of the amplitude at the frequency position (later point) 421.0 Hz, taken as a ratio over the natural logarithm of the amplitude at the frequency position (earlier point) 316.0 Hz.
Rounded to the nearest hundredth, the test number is 1.01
